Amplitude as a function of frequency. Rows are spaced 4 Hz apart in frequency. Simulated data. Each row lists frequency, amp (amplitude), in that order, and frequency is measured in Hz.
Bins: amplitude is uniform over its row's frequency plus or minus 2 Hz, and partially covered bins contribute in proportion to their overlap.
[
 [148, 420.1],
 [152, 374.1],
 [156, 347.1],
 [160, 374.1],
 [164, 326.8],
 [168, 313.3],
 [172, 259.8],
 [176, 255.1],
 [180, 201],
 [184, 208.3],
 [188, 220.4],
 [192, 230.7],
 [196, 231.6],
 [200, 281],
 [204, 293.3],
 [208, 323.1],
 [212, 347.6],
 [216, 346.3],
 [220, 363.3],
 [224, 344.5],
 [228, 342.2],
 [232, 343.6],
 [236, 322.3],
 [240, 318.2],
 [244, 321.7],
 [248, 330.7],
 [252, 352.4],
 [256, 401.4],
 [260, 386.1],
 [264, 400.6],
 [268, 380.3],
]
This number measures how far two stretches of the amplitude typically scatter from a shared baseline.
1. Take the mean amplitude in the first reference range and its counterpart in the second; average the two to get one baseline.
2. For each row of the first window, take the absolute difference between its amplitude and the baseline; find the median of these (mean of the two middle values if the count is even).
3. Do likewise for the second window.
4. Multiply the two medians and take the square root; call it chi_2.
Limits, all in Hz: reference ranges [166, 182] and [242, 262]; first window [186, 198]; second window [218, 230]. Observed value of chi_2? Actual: 53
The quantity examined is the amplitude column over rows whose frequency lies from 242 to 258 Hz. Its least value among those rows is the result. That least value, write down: 321.7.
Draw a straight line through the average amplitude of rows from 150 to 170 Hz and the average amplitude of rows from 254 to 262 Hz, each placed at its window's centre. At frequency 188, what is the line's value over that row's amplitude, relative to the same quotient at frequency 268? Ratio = 1.56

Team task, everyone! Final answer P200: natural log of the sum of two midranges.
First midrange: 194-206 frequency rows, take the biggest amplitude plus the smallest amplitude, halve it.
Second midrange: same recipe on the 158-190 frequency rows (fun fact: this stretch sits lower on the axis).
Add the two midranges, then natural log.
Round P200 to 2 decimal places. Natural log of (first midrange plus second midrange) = 6.31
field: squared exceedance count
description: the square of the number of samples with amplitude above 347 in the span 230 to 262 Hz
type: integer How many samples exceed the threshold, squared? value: 9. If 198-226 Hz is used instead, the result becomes 4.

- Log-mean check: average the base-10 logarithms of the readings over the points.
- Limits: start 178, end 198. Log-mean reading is 2.34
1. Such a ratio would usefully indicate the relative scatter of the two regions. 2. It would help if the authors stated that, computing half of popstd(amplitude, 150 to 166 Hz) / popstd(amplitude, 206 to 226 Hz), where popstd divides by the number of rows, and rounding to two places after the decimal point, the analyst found 0.78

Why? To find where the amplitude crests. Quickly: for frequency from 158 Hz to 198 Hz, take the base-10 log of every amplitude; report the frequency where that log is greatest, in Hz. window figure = 160 Hz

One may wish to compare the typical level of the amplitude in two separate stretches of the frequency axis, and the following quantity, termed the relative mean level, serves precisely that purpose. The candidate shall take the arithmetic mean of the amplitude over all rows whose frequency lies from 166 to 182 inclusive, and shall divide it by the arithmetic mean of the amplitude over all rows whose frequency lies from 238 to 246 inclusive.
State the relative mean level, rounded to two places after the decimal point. 0.80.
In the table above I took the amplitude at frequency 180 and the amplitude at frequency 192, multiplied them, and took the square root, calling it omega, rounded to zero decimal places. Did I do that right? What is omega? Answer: 215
